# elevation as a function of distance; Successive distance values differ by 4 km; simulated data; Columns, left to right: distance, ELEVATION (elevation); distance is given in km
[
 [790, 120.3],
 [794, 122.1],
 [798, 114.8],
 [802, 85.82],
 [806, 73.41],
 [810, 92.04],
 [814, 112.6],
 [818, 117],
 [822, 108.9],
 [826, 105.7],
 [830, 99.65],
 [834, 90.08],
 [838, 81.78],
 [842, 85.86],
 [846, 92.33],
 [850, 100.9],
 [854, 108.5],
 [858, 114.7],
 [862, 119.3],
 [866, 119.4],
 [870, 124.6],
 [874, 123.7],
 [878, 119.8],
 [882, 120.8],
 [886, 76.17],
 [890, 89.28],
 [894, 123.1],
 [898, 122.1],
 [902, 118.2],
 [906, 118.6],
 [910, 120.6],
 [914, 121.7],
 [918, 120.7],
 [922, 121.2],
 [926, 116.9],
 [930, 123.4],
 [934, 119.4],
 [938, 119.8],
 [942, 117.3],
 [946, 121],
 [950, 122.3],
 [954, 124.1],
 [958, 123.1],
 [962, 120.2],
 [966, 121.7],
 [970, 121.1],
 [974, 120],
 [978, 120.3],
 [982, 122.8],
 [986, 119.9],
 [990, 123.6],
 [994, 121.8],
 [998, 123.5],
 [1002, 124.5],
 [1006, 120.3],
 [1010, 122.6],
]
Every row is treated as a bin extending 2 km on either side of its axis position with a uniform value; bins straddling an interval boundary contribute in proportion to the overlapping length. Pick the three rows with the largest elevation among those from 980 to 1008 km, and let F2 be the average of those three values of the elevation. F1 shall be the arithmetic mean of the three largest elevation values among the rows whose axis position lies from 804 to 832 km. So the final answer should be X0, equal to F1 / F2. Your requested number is 0.91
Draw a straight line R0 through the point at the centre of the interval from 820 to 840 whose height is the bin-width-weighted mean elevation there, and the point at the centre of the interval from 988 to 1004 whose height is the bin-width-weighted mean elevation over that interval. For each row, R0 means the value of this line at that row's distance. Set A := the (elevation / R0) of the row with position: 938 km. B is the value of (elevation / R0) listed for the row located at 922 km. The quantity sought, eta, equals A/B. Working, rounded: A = 1.05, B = 1.09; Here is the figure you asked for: 0.97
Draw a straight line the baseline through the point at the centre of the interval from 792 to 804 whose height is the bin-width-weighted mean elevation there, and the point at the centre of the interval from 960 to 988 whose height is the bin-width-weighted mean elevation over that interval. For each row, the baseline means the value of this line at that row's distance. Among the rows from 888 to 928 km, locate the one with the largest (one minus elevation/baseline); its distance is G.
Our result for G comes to 890 km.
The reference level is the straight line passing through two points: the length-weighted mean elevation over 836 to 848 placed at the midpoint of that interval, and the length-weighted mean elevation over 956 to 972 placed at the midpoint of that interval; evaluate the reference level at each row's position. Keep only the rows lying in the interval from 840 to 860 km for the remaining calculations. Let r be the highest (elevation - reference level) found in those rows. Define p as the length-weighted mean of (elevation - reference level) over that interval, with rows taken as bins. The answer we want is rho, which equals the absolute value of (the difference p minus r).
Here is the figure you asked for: 12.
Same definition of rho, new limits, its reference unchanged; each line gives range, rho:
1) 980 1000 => 3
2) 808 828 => 10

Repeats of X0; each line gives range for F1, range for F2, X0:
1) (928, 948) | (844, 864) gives 1.06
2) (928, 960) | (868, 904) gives 1.00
